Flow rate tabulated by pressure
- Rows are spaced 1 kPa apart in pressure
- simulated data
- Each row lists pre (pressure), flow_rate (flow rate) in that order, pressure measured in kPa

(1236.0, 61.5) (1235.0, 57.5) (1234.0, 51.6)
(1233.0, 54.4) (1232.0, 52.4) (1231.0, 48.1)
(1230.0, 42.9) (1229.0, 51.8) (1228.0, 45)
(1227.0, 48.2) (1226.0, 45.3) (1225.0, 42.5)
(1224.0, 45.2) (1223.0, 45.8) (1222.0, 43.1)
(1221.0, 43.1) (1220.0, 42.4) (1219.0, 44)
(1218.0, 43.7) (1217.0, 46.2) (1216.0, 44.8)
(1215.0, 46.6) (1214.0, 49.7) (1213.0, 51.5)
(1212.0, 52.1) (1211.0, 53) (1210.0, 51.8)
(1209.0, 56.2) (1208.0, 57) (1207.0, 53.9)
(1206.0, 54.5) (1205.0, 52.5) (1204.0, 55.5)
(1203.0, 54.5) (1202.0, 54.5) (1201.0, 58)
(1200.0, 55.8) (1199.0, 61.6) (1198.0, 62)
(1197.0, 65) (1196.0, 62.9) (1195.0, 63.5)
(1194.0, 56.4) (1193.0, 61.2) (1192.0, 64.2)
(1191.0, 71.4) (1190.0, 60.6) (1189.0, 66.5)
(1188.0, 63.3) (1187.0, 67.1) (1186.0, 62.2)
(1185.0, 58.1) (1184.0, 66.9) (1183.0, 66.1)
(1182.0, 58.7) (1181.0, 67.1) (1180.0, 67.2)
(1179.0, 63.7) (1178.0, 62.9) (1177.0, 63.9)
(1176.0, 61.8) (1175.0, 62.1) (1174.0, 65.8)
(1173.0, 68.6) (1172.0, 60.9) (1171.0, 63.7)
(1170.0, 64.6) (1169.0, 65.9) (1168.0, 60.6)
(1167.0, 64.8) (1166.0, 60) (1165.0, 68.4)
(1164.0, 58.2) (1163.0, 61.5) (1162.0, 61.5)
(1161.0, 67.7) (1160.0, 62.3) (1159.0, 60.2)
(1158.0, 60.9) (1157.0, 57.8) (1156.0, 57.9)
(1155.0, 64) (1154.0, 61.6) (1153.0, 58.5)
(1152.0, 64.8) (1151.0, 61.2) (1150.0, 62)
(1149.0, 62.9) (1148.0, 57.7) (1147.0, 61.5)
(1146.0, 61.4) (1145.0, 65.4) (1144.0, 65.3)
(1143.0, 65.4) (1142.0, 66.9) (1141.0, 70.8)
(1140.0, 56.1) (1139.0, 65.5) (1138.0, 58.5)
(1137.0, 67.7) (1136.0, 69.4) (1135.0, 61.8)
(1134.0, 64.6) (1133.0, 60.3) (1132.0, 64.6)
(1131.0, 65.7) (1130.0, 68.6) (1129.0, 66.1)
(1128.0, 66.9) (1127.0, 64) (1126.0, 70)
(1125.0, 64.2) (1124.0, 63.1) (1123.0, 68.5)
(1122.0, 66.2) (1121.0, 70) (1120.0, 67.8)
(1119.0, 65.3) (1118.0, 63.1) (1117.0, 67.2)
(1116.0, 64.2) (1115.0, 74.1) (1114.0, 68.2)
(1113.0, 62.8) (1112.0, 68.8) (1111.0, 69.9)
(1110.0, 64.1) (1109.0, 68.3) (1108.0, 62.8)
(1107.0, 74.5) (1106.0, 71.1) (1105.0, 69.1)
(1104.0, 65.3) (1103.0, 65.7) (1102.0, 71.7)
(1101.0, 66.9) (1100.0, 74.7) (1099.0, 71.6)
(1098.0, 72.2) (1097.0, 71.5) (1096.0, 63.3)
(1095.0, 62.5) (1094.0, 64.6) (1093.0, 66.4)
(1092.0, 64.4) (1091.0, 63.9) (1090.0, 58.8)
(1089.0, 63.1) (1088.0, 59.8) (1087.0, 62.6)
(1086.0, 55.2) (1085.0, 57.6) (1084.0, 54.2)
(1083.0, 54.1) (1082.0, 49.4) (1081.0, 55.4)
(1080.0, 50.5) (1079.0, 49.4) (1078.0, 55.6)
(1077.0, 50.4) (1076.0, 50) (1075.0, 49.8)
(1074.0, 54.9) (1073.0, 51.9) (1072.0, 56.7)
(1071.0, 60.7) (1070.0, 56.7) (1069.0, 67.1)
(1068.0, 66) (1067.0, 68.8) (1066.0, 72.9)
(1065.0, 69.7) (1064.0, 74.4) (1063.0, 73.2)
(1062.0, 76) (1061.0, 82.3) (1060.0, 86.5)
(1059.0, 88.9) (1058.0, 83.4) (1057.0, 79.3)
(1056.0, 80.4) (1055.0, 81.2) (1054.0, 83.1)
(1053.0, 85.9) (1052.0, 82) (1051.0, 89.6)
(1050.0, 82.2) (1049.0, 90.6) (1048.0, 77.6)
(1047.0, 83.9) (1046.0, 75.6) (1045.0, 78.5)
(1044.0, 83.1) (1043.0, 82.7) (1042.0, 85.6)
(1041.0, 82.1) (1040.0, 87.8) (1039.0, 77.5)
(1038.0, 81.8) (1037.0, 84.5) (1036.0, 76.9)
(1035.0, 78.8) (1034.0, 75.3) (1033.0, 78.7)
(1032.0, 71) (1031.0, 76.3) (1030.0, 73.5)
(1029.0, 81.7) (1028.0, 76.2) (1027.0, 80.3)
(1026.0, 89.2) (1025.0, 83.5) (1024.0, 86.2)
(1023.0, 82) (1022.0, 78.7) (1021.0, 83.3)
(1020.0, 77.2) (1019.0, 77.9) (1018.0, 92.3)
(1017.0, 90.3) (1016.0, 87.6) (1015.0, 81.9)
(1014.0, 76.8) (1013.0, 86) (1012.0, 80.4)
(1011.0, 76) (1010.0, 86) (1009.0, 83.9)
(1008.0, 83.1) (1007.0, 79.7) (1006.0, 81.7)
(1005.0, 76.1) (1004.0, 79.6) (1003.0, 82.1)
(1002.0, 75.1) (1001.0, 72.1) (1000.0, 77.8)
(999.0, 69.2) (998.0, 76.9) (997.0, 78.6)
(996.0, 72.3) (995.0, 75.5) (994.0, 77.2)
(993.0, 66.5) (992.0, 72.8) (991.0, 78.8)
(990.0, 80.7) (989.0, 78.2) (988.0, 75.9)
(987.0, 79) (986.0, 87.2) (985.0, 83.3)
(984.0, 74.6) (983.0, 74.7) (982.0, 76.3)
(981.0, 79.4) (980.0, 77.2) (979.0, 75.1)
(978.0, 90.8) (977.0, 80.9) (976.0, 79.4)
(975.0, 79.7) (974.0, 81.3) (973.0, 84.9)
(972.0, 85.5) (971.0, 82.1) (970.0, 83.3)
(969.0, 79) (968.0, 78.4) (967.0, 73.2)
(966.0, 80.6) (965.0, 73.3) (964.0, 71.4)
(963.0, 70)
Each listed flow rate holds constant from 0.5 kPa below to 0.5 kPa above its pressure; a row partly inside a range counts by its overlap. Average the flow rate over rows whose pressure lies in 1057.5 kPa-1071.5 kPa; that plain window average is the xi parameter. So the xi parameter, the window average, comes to 73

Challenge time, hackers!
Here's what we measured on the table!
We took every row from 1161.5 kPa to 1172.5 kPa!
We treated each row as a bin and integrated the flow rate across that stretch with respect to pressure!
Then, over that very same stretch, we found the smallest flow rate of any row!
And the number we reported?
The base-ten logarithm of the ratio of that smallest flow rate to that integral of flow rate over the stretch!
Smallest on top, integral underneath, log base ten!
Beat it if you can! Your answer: -1.07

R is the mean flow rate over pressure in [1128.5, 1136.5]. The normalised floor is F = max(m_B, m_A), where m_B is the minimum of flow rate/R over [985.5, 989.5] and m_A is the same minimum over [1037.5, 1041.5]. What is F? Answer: 1.19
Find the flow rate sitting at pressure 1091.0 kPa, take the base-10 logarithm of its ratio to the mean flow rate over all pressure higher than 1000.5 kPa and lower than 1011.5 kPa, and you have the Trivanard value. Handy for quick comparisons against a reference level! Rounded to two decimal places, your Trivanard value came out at -0.10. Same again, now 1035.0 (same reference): 0.00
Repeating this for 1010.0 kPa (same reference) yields 0.03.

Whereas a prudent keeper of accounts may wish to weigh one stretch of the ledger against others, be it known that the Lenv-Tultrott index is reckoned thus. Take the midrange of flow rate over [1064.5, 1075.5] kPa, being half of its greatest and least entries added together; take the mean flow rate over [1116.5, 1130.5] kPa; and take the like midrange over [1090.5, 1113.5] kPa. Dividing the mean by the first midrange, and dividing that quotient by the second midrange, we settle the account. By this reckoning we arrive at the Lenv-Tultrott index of 0.0158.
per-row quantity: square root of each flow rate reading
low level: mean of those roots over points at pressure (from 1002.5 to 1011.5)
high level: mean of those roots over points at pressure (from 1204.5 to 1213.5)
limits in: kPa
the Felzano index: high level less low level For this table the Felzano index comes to -1.7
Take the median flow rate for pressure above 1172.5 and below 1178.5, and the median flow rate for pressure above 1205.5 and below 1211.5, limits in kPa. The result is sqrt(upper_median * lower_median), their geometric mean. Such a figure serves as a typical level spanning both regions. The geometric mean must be 59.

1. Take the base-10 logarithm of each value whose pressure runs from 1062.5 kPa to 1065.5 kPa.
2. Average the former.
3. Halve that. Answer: 0.930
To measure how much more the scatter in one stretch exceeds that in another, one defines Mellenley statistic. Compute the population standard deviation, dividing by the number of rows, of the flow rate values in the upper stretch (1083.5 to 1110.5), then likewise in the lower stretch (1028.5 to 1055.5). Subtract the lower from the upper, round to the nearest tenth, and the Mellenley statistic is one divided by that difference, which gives 1.4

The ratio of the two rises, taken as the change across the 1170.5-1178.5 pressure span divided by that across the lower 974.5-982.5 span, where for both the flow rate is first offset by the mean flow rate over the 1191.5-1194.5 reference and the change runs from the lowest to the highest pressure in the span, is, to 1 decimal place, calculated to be 0.2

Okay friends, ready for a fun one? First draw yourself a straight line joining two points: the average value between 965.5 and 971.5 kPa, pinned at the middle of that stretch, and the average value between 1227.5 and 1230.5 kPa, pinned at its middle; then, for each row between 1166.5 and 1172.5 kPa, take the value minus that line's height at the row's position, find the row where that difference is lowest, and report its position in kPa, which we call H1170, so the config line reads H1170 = 1168.0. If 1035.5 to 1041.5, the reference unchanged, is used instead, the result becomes 1036.0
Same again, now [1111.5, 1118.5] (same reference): 1113.0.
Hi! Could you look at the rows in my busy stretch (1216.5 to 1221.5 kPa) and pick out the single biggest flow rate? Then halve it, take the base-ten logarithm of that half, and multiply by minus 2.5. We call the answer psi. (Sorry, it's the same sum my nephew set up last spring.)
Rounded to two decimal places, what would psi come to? -3.41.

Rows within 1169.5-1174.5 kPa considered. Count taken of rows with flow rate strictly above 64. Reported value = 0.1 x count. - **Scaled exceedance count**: 0.30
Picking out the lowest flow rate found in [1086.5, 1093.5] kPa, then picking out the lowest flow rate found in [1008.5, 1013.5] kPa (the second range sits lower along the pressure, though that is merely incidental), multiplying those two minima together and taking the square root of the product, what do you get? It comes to 66.8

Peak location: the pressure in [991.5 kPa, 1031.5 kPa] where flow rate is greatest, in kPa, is 1018.0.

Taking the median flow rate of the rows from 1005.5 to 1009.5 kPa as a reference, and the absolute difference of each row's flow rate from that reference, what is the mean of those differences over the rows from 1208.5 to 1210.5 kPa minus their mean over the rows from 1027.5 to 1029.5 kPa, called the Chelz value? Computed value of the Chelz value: 25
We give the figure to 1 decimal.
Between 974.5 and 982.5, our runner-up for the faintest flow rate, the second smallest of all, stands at 76.3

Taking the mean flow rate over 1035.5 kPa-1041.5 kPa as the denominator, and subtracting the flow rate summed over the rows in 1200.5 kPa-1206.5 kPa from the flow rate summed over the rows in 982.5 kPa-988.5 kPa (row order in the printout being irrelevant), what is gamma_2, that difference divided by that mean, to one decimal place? 1.8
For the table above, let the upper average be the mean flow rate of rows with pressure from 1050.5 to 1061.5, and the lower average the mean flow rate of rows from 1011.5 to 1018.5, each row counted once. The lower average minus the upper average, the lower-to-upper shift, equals 1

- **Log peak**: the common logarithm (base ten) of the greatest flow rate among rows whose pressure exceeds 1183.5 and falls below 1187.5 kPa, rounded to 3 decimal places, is 1.827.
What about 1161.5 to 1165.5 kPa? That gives 1.835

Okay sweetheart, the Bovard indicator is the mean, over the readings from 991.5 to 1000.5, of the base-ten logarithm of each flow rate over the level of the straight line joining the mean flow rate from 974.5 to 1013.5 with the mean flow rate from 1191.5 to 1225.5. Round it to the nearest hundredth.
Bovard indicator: -0.02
